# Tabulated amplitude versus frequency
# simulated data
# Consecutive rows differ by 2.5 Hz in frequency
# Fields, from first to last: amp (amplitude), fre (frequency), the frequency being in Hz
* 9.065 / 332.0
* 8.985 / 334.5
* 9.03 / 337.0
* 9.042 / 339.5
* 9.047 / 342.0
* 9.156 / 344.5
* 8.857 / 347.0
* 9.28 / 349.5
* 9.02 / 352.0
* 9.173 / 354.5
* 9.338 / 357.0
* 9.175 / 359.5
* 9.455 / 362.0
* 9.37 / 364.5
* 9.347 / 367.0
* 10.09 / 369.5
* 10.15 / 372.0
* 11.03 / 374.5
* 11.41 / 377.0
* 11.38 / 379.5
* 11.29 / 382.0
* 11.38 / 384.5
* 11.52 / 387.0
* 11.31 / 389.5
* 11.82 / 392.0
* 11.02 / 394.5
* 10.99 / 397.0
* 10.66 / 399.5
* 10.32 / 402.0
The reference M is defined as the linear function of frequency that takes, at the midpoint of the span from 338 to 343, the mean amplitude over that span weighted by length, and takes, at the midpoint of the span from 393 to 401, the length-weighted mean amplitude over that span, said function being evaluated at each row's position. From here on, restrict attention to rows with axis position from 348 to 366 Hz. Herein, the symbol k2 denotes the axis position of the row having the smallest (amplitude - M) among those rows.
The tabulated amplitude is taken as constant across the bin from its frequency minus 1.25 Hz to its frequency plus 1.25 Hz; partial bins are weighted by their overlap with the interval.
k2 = 359.5 Hz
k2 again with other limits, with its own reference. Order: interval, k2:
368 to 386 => 372.0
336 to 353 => 352.0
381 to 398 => 397.0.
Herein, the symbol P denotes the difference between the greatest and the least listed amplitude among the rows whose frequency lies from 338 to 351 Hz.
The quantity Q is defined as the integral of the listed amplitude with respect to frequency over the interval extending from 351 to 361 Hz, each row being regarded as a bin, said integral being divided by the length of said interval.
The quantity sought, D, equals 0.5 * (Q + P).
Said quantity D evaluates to 4.8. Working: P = 0.42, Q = 9.2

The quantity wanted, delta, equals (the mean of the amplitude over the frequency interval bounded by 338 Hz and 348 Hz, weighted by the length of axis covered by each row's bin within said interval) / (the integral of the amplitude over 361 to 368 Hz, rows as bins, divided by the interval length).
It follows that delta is 0.96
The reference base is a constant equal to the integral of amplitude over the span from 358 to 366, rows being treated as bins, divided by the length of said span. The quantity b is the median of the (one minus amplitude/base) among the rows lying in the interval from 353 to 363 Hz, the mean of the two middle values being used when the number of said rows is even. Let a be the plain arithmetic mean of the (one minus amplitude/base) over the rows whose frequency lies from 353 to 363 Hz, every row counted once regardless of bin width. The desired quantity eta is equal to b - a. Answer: 0.003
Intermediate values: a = 0.01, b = 0.01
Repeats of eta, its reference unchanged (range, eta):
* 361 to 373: 0.024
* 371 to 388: -0.023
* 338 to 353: 0.002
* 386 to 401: 0.006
